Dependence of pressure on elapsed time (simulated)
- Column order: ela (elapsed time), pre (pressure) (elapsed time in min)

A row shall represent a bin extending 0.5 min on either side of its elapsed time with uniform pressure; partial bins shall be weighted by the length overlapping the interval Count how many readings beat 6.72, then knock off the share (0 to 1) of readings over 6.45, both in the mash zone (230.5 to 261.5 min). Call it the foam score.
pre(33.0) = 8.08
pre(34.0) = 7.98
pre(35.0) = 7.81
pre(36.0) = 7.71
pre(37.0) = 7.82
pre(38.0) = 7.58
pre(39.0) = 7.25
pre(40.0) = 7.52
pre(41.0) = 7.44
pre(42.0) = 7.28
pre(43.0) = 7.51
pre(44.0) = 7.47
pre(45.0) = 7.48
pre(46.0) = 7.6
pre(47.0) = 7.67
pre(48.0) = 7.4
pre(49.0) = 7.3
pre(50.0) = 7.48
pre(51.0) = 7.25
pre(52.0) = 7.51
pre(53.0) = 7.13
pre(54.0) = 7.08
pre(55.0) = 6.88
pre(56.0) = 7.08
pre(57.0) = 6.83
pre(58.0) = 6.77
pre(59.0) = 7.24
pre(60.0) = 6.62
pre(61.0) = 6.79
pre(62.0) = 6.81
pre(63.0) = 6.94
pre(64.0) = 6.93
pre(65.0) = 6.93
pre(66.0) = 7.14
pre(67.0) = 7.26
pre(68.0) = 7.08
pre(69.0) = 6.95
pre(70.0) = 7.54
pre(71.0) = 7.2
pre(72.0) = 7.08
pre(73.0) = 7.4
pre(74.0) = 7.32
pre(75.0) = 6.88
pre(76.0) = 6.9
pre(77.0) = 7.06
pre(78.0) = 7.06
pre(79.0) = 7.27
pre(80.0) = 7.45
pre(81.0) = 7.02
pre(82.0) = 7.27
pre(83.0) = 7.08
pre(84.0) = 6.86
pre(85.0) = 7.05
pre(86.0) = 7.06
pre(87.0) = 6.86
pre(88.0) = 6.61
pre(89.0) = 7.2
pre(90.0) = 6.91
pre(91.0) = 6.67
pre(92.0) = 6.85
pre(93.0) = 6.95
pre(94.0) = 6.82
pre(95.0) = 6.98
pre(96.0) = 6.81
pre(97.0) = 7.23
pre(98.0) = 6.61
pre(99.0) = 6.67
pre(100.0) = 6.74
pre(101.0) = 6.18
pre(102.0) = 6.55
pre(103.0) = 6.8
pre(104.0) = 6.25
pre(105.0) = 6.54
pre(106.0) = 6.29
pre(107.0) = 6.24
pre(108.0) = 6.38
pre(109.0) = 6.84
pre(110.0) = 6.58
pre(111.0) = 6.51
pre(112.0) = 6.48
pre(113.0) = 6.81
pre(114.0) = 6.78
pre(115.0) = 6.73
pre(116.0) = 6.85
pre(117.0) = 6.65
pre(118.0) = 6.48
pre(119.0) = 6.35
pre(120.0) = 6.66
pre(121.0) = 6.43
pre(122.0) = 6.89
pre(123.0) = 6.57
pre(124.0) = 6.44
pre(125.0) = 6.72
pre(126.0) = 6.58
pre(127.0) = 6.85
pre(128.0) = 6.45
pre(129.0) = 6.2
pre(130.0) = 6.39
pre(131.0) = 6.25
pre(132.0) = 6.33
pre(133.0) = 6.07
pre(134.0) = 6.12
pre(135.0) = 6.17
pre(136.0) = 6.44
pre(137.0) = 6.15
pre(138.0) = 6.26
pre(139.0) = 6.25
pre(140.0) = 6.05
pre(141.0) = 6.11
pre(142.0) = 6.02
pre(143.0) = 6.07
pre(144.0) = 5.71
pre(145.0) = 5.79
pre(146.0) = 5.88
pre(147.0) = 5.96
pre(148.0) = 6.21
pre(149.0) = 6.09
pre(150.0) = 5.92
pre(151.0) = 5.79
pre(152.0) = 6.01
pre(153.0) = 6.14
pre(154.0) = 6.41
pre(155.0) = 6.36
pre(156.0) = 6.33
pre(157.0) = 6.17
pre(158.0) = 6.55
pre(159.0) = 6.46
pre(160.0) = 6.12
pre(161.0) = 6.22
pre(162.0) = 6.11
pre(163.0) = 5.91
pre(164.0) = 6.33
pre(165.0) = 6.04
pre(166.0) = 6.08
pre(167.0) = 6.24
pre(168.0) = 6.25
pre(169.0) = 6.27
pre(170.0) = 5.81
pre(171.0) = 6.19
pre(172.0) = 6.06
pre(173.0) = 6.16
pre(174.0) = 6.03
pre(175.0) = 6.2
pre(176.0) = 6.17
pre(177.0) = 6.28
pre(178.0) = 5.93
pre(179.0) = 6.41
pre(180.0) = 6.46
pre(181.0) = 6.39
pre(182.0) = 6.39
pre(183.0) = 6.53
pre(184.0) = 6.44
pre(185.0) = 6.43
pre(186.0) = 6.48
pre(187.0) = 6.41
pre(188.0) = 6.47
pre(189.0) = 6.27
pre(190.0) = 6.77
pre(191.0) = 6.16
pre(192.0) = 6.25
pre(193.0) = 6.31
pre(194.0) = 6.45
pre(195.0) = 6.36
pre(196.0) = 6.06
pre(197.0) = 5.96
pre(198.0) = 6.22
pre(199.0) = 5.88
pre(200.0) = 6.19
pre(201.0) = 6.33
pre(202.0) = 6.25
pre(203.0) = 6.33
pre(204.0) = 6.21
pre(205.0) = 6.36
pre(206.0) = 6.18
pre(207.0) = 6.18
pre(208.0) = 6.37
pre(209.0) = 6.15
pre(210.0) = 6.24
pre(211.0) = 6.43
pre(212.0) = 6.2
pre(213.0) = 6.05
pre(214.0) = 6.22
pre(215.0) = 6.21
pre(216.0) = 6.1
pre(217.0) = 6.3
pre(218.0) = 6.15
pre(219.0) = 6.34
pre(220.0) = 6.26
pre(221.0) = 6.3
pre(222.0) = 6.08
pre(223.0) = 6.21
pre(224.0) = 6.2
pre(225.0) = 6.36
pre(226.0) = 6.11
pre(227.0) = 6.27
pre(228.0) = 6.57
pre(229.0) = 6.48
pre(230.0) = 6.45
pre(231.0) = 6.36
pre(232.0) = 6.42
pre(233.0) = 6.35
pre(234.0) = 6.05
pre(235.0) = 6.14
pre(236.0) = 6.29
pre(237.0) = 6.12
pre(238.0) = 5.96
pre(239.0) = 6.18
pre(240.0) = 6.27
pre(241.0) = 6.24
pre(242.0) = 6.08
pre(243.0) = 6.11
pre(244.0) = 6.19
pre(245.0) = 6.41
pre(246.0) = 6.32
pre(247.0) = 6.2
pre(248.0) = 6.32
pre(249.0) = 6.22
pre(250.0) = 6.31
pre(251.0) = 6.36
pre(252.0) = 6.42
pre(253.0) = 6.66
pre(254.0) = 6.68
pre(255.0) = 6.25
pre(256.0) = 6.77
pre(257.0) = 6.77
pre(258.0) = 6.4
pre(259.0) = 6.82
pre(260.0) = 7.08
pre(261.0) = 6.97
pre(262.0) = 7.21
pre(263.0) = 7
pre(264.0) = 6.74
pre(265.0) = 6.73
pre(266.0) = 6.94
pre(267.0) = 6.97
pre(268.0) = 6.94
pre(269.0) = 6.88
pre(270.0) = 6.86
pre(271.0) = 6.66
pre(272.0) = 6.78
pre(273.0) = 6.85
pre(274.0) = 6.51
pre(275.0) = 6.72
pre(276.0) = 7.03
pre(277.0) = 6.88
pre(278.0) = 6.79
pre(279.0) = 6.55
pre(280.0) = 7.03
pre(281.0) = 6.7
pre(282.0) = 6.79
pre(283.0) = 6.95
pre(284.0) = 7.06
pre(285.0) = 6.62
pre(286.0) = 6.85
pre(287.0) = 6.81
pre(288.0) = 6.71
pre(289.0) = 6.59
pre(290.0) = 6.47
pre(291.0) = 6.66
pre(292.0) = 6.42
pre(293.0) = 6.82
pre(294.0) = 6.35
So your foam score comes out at 5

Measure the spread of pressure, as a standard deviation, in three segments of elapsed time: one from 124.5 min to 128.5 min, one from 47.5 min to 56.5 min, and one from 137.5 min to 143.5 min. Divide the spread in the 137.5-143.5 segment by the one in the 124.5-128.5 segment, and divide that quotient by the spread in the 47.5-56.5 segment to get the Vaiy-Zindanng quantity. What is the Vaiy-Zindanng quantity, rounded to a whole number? 3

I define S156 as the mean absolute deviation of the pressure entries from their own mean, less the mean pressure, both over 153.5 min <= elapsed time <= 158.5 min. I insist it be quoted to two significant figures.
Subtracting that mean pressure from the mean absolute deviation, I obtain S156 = -6.3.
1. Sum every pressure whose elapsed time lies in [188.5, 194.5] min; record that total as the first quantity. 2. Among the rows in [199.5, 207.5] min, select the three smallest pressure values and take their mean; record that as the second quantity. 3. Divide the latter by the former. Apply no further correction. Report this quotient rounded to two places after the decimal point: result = 0.16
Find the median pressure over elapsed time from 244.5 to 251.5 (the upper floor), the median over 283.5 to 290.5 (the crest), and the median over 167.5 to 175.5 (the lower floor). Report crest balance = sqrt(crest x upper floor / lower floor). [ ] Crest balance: 2.62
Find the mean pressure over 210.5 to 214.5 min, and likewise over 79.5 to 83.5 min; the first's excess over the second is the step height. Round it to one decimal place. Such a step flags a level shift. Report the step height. -1.0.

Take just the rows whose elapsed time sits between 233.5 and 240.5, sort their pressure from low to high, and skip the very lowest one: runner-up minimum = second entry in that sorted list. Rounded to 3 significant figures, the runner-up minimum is 6.05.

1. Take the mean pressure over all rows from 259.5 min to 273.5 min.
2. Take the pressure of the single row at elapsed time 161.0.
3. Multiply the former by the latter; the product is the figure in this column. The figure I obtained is 43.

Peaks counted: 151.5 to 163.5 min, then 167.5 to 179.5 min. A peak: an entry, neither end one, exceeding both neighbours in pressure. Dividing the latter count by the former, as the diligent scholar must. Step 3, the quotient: 1.67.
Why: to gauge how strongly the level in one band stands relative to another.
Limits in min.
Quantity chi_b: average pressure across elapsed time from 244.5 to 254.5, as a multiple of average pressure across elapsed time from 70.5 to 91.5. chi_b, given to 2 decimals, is 0.91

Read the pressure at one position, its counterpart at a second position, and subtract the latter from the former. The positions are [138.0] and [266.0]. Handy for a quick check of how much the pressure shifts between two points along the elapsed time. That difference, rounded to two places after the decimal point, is -0.68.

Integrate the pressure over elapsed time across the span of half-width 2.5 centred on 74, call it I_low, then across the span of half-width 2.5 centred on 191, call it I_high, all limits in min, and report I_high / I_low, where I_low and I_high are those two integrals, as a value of 0.89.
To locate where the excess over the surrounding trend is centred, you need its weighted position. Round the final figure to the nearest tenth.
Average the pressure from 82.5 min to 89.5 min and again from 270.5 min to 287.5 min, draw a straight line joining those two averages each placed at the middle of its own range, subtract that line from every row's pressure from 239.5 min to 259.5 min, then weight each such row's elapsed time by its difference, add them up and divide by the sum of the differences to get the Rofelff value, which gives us 247.2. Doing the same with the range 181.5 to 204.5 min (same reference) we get 194.2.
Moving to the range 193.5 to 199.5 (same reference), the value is 196.9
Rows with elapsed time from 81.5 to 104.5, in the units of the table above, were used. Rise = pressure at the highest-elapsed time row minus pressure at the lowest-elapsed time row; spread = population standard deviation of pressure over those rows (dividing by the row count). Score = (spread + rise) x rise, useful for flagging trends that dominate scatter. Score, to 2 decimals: 0.76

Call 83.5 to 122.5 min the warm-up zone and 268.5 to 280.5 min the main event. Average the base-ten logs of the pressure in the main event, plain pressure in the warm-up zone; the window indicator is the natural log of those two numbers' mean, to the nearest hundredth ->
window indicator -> 1.33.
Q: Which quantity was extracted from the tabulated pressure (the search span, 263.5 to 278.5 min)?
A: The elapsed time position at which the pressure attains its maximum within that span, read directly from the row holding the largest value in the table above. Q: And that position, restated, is 276.0 min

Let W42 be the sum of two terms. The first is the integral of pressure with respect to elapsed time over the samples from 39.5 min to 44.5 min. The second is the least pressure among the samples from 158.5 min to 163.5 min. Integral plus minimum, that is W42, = 43.1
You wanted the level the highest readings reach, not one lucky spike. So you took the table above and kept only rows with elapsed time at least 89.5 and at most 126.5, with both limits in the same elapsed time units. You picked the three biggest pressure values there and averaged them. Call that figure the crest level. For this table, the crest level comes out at 7.1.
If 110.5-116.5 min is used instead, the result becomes 6.8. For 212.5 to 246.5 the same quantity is 6.5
